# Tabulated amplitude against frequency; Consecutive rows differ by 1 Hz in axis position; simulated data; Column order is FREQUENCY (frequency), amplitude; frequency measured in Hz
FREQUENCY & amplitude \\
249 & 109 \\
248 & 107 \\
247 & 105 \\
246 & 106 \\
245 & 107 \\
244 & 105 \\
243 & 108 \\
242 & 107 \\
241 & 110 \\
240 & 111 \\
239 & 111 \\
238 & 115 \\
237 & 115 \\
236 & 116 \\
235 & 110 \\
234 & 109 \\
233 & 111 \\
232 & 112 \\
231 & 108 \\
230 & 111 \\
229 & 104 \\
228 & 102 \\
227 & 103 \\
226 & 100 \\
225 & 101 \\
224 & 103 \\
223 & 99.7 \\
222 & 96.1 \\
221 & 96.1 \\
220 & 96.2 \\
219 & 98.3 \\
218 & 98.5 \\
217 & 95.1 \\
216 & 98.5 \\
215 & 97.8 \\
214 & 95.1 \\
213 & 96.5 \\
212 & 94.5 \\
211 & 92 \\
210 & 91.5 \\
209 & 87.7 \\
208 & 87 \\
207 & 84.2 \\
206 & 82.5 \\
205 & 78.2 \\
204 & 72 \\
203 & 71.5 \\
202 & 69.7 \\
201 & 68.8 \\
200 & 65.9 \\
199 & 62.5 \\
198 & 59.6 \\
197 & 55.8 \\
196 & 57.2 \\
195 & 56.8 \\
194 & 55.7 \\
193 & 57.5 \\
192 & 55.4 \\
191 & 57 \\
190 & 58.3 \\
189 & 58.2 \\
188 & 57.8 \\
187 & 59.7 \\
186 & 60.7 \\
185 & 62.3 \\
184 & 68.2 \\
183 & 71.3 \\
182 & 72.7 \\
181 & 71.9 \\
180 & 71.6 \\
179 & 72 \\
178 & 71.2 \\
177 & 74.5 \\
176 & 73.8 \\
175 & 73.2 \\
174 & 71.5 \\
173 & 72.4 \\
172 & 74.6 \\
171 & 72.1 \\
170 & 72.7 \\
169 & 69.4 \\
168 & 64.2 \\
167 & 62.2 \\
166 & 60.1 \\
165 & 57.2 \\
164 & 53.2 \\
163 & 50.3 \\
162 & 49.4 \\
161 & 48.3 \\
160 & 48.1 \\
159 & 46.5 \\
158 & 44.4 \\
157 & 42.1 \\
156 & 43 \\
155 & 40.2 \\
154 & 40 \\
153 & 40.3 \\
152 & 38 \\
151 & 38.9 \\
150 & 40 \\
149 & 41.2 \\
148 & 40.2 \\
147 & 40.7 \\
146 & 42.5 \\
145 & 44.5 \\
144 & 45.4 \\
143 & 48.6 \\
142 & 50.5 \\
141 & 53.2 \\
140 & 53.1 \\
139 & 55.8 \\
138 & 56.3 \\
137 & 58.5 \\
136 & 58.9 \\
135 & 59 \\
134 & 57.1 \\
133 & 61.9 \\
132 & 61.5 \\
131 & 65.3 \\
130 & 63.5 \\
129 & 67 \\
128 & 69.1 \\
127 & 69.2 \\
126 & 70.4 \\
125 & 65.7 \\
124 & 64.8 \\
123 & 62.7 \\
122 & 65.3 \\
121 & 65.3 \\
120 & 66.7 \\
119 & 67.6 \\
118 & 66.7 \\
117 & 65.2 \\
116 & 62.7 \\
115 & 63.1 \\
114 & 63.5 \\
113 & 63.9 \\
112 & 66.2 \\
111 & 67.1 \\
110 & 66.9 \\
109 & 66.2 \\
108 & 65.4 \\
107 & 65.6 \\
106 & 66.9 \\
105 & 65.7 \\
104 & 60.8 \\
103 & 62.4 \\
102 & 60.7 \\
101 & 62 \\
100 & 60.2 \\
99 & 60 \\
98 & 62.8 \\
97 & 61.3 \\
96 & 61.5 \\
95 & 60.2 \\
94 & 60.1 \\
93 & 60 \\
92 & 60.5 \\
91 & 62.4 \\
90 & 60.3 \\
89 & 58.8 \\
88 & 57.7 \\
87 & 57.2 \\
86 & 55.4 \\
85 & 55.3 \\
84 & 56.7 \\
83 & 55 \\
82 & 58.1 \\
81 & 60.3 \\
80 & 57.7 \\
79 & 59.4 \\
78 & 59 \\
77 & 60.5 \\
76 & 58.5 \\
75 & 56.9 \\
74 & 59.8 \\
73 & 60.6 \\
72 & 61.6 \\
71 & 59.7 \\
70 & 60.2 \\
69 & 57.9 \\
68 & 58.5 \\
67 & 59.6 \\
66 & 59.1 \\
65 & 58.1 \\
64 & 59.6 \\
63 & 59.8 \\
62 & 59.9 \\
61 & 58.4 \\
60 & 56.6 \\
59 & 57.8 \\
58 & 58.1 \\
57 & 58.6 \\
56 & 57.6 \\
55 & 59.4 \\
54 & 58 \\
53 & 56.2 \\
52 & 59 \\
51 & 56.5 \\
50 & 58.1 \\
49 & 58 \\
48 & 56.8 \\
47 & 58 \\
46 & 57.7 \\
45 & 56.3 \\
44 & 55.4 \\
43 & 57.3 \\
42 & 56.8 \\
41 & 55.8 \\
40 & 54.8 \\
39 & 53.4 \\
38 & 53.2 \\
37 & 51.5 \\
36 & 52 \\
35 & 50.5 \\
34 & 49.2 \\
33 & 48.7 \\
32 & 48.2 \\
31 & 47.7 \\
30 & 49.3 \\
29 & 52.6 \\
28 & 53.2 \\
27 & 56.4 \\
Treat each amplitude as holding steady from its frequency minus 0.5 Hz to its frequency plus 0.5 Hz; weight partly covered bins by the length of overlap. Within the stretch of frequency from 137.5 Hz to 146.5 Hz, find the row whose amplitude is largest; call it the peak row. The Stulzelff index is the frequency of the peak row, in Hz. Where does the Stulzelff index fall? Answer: 138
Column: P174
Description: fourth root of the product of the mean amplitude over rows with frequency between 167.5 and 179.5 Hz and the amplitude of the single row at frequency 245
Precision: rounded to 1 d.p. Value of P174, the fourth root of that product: 9.4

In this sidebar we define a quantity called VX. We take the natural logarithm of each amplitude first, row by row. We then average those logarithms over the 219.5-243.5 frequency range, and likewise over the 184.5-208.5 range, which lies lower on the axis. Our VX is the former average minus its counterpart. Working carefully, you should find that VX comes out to 0.51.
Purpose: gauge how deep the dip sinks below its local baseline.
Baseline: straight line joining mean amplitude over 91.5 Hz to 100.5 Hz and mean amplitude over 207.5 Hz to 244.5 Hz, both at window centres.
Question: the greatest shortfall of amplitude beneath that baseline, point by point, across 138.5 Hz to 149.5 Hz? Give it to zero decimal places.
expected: 37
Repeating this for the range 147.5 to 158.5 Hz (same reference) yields 41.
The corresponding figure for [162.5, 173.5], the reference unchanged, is 32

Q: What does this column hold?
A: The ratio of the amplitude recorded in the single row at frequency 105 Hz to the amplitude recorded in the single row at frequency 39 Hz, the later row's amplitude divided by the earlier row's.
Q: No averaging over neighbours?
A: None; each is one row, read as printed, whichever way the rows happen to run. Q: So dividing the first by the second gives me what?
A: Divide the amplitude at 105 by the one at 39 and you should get 1.2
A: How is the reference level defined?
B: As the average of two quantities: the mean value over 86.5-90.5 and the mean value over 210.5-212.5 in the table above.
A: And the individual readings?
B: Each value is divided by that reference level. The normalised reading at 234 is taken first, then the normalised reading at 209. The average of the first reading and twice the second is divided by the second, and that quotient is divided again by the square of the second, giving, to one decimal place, 1.2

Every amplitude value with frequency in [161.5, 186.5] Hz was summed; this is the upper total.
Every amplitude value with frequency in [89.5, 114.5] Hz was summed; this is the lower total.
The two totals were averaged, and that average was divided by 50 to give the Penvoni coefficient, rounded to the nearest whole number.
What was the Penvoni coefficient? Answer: 32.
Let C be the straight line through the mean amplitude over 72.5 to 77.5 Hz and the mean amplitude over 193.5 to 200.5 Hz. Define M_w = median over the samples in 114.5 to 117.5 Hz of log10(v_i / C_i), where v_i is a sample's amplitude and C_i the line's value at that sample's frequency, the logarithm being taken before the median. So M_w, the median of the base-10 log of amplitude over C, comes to 0.028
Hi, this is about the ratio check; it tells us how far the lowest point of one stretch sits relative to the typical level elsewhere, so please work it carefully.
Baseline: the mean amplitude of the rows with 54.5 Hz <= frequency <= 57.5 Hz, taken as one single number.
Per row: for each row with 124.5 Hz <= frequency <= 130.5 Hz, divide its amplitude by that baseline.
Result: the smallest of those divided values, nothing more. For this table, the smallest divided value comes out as 1.08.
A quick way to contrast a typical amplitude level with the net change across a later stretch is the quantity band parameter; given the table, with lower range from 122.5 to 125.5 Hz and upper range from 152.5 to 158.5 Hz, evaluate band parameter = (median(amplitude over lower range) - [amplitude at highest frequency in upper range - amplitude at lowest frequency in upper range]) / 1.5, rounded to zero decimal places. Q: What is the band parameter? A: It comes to 40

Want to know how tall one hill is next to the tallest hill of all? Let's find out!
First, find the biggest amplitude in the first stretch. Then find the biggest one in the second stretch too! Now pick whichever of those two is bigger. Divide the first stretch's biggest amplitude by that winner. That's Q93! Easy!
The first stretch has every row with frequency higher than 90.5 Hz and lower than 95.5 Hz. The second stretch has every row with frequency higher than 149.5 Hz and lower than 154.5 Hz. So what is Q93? 1.00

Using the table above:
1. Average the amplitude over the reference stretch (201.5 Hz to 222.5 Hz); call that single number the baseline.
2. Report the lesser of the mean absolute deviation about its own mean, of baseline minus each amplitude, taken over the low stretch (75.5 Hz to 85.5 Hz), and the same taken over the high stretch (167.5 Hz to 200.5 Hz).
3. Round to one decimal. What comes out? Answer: 1.5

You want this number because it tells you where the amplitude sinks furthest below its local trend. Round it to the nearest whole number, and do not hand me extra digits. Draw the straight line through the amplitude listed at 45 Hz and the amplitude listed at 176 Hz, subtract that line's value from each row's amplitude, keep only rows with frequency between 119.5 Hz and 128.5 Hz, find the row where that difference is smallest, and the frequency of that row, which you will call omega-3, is 123 Hz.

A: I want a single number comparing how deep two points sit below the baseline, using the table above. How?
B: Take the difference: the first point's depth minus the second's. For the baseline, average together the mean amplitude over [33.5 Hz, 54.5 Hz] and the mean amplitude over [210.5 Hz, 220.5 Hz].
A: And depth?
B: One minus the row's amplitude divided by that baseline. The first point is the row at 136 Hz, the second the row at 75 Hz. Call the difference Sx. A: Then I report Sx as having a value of -0.026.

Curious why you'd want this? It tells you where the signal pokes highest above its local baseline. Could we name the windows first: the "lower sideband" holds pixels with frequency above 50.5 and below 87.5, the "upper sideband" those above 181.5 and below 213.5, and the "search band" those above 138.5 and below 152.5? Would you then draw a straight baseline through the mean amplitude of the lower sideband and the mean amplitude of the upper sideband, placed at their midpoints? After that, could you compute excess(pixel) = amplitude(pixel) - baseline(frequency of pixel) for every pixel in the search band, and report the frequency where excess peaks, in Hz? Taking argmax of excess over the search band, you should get 139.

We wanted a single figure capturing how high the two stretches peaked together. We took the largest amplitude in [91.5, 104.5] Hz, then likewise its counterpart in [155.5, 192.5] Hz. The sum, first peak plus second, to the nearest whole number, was 137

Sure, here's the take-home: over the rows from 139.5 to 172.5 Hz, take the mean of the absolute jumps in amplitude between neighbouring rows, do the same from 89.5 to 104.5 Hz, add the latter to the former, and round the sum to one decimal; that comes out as 3.0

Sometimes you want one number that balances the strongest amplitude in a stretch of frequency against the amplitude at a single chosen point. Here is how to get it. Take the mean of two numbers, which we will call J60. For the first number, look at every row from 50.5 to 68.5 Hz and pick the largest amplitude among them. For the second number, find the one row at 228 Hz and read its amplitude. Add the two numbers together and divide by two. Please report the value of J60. 81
